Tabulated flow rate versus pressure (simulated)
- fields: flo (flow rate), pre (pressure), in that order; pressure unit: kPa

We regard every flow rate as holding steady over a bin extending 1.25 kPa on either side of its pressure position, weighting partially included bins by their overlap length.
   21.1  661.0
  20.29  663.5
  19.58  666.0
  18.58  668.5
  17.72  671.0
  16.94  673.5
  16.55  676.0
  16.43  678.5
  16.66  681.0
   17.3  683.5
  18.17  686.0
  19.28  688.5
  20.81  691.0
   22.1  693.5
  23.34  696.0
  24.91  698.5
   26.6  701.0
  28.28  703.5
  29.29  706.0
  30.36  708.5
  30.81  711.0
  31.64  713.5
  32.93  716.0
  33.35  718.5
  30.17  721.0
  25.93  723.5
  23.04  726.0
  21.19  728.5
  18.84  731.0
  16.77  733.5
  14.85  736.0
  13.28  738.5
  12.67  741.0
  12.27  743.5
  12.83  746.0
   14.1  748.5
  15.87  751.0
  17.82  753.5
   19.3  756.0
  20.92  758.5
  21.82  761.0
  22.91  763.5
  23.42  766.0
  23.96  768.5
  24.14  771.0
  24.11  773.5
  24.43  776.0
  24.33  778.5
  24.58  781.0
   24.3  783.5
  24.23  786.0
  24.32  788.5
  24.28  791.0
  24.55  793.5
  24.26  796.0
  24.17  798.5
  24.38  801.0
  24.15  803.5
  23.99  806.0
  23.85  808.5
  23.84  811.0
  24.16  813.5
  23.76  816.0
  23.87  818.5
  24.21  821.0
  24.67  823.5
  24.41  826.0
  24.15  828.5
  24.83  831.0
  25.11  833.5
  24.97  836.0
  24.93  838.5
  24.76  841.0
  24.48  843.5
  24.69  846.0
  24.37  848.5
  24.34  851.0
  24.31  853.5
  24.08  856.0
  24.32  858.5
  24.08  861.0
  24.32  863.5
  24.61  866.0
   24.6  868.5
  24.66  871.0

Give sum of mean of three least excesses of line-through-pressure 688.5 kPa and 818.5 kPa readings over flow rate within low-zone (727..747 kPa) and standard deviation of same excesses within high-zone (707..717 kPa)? 3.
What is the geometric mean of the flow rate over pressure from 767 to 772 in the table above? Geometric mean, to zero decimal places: 24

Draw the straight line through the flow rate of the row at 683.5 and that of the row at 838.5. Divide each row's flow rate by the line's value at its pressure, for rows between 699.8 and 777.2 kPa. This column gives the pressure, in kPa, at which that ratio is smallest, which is 743.5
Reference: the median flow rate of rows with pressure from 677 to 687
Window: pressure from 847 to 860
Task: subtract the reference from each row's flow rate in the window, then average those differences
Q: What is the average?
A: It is 7.3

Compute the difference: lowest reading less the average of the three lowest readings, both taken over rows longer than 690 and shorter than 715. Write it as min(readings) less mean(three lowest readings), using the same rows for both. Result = -1.3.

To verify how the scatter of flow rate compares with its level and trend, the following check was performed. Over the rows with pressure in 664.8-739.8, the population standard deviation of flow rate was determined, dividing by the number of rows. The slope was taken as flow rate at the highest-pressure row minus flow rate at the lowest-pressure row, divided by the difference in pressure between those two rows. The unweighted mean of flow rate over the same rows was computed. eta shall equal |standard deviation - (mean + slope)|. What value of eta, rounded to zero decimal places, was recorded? 17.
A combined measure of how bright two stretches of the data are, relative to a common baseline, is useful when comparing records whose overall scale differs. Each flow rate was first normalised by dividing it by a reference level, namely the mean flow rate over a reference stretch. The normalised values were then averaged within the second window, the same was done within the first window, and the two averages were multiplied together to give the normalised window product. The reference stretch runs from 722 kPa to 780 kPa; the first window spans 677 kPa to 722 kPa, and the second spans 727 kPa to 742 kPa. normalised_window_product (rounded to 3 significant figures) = 1.07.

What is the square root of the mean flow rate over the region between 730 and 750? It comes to 3.80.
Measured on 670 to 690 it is 4.17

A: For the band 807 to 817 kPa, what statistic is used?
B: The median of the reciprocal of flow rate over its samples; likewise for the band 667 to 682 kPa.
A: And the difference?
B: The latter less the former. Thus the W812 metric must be 0.018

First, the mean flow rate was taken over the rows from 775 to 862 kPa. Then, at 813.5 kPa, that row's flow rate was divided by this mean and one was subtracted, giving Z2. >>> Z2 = -0.008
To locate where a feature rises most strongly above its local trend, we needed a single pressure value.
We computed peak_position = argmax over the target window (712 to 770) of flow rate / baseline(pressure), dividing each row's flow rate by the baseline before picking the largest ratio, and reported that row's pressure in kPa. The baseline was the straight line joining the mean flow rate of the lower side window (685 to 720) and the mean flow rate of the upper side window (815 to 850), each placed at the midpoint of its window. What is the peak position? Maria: 718.5 kPa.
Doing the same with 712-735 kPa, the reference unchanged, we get 718.5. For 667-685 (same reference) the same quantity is 668.5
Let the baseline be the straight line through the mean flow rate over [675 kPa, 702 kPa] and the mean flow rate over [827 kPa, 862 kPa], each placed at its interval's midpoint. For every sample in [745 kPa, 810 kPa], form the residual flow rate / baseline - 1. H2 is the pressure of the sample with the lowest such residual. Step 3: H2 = 746.0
